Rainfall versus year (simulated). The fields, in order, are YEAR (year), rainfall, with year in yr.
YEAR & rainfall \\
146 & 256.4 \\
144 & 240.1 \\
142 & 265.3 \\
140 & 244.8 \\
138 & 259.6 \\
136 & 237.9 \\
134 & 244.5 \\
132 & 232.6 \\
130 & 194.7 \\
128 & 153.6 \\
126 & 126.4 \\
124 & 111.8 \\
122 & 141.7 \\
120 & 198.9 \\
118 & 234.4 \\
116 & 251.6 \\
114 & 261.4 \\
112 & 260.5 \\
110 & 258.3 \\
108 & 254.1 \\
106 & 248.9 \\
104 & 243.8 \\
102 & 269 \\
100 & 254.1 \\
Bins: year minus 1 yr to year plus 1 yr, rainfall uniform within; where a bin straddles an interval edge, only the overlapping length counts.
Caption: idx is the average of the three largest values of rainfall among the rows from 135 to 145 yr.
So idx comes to 257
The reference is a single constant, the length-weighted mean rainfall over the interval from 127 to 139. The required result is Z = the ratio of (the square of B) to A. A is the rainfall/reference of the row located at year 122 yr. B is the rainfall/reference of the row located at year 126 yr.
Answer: 0.5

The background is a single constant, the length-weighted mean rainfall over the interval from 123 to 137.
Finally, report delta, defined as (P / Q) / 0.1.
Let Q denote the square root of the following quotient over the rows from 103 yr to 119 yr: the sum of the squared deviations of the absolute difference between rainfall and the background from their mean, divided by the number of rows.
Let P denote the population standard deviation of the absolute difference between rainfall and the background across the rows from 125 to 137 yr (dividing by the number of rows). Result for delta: 20.7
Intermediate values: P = 18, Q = 8.6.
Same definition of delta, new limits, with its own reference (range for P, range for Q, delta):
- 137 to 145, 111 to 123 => 4.8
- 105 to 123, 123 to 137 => 9.7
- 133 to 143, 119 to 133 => 4.7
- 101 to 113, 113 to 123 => 3.8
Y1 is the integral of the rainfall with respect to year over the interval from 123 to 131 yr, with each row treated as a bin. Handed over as 1173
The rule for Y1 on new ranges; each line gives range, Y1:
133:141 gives 1974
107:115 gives 2069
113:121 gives 1893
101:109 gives 2032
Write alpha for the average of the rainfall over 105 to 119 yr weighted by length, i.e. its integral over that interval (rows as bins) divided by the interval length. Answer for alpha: 253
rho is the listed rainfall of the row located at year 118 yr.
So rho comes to 234.4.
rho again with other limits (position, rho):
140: 244.8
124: 111.8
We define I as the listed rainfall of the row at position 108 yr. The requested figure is 254.1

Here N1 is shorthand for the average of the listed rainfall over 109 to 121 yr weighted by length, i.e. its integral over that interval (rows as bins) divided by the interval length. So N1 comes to 244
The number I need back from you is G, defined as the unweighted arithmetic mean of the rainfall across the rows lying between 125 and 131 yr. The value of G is 158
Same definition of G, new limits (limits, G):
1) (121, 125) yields 127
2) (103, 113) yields 253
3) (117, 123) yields 192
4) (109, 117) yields 258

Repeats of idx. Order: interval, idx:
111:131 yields 258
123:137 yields 238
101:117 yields 264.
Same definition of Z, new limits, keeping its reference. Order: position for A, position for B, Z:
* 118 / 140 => 1.2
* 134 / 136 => 1.0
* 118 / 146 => 1.3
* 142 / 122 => 0.3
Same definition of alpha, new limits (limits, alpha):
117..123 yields 192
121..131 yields 146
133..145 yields 249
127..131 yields 174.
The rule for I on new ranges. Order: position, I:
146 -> 256.4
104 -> 243.8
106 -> 248.9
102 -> 269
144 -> 240.1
